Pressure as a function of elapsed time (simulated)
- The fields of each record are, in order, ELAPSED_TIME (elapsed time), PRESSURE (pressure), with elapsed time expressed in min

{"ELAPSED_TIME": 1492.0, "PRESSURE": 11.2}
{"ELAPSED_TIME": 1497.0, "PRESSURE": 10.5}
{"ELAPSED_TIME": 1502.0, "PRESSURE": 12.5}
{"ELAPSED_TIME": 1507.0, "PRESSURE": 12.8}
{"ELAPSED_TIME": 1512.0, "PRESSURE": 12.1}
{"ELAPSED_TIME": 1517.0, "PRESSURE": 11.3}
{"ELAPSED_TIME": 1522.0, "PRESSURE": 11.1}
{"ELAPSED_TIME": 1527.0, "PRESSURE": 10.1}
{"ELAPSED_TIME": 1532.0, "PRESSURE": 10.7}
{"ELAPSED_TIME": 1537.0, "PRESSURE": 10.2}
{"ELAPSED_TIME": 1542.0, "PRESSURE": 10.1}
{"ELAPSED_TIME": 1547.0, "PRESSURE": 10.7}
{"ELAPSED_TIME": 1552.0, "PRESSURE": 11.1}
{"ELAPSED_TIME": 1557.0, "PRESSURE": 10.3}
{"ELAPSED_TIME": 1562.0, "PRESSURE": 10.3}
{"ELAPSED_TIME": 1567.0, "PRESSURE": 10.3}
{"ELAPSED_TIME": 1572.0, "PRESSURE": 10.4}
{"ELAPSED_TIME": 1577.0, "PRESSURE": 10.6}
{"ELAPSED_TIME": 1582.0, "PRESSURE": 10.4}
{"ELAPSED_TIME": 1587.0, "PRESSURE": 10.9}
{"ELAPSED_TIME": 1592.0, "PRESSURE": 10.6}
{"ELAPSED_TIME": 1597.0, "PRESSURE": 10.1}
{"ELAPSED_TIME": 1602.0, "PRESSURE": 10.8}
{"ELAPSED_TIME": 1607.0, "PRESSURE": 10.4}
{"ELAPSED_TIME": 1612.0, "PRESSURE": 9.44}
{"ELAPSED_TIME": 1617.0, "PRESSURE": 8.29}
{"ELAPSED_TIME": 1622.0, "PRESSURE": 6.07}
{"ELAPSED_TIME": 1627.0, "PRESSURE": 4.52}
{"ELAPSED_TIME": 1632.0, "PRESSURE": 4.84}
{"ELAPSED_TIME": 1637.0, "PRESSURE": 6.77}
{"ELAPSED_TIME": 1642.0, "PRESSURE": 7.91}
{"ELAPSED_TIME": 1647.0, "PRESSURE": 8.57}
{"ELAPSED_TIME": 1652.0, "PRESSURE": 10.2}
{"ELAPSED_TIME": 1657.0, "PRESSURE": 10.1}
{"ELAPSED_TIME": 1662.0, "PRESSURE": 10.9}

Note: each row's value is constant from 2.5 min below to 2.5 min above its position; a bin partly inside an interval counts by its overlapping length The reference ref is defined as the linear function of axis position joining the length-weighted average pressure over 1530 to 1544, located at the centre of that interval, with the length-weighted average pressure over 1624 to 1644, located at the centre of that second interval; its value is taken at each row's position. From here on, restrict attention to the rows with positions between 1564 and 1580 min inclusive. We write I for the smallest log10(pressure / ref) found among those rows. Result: 0.06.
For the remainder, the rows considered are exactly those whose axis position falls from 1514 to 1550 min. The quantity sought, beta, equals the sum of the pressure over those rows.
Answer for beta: 74.2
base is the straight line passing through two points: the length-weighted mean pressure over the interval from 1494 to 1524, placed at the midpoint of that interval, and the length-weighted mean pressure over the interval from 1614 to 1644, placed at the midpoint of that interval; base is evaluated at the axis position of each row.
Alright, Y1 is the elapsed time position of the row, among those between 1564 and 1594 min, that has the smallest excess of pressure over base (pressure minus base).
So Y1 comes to 1567.0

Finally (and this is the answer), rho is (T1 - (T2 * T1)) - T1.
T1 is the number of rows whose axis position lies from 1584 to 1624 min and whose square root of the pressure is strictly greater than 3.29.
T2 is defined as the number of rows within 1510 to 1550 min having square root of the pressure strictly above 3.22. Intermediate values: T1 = 1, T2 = 5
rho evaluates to -5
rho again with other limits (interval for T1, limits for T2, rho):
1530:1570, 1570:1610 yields -7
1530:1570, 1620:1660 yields 0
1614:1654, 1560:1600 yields 0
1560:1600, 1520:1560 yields -4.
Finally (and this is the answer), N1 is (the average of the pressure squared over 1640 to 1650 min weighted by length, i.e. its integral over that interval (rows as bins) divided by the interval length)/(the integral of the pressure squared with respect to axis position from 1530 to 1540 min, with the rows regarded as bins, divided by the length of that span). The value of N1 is 0.6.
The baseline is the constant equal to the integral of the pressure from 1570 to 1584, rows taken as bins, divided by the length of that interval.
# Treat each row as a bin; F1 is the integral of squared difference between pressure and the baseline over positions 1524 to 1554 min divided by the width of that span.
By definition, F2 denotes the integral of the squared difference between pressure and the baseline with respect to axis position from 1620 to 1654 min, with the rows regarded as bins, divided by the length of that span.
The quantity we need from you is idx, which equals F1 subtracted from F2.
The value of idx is 15.8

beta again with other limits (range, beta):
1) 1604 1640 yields 50.3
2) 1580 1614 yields 72.6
